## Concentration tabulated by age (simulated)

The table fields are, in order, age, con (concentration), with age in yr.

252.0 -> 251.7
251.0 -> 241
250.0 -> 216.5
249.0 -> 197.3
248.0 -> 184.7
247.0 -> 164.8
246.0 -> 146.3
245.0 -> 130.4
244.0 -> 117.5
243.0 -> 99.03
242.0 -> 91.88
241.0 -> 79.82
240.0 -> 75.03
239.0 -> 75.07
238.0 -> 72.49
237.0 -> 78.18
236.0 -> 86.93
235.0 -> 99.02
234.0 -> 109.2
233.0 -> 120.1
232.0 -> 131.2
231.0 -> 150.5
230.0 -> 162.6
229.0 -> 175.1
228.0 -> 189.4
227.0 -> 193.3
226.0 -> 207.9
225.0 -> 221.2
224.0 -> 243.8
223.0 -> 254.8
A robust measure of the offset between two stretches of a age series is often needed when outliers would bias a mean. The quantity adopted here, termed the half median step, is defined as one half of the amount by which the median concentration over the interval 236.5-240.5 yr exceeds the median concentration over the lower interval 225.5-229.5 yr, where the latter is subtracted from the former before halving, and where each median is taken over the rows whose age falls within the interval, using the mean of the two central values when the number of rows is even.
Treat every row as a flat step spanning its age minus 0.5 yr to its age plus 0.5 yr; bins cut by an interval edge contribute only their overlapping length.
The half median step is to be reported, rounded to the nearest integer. -58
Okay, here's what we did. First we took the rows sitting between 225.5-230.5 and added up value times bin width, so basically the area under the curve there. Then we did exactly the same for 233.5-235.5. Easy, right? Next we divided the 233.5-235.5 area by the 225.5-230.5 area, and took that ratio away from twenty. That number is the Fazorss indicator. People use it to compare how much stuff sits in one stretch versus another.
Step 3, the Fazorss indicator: 19.8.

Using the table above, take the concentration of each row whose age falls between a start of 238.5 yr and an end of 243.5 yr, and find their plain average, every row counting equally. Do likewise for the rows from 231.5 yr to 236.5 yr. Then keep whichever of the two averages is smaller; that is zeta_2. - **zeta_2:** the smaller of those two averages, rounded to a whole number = 84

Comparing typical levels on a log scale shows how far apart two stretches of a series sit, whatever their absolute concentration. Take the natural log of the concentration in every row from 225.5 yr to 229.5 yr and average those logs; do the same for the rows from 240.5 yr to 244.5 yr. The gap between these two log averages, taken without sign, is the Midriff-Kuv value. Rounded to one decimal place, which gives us 0.7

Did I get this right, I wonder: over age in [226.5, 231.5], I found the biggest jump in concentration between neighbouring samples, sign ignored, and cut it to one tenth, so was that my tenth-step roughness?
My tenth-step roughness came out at 1.4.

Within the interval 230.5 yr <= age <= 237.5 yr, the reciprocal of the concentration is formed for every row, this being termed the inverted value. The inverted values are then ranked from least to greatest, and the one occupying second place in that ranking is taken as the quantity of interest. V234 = 0.0076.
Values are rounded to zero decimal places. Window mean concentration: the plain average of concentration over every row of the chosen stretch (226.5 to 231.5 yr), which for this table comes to 174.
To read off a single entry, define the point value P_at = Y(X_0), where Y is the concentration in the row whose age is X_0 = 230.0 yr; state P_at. 162.6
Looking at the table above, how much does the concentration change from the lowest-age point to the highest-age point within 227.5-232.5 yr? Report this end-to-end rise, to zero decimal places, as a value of -58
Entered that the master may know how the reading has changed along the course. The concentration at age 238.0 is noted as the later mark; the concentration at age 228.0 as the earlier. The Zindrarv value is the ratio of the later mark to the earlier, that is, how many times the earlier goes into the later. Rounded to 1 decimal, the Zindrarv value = 0.4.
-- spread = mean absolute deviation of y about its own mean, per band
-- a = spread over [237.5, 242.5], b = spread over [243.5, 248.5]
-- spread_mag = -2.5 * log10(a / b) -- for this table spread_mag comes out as 1.4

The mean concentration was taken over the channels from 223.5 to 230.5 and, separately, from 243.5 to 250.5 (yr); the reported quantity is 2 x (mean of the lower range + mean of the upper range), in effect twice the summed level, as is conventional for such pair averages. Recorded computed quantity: 729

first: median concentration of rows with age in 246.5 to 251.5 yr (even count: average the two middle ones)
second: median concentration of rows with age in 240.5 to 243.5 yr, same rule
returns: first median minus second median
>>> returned 105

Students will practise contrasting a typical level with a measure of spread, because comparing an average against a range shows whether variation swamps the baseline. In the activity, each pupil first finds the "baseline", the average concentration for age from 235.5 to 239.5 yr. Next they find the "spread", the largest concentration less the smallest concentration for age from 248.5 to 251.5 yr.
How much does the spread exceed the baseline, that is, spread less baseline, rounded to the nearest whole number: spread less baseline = -34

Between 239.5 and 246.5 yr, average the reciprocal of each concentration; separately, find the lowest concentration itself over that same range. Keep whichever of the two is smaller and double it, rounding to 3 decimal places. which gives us 0.020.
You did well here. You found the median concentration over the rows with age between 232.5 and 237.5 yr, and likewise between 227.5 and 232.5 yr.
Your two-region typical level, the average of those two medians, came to 131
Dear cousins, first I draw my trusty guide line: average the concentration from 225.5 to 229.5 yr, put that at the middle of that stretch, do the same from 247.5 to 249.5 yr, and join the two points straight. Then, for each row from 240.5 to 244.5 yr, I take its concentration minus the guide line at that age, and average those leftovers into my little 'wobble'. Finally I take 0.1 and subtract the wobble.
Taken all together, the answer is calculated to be 94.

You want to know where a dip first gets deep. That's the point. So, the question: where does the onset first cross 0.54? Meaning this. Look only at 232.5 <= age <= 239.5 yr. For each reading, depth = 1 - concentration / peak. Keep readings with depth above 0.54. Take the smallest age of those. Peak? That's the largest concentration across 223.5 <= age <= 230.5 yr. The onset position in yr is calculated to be 234.0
